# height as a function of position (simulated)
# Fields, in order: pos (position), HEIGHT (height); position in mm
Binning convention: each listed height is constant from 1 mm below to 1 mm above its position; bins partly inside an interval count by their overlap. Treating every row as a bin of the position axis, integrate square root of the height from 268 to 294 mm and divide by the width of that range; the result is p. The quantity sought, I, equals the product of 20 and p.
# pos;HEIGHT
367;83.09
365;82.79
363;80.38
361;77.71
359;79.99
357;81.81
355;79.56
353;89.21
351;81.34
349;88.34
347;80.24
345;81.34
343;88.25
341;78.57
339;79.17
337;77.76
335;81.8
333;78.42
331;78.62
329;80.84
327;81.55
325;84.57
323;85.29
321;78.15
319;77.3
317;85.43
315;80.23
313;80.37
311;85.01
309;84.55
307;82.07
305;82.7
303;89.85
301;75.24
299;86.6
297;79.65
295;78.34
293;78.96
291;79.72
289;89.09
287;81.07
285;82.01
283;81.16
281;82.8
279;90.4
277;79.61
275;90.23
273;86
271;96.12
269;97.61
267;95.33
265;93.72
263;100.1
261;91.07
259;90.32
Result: 185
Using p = 9.25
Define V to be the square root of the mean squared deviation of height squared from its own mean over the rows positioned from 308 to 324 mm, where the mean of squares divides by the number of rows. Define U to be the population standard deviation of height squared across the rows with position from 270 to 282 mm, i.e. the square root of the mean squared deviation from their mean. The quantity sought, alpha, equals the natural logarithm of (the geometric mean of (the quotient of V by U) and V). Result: 2.82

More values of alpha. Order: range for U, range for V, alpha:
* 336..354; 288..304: 3.46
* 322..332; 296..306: 3.74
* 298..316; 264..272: 2.35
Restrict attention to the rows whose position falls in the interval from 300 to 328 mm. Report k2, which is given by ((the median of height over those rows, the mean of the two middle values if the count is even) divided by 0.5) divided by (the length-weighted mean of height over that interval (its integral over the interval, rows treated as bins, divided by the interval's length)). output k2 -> 2.00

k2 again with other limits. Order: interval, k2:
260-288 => 2.03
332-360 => 1.97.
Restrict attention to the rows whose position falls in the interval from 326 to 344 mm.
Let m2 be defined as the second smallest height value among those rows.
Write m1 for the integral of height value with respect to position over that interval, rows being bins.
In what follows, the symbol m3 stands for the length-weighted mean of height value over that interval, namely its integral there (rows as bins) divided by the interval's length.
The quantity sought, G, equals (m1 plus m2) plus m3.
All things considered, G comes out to 1609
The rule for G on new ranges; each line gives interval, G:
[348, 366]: 1644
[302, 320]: 1658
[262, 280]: 1836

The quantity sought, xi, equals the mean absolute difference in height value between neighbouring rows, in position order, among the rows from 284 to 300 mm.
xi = 4.0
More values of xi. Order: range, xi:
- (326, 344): 2.8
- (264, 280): 5.9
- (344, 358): 6.0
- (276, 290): 5.0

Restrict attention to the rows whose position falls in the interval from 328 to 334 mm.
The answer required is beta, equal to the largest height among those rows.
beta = 80.84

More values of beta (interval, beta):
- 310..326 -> 85.43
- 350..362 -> 89.21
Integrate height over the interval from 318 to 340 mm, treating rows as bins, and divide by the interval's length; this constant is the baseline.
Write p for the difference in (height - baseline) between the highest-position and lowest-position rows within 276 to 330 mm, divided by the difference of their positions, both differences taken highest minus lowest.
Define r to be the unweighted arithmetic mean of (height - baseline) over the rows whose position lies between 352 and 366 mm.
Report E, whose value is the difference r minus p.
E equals 1.3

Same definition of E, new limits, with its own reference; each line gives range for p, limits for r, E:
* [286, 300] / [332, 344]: -0.1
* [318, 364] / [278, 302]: 1.7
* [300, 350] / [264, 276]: 12.6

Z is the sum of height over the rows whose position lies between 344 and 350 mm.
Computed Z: 250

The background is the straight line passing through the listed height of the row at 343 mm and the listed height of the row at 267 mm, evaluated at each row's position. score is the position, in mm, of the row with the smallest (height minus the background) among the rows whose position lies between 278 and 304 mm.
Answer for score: 301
